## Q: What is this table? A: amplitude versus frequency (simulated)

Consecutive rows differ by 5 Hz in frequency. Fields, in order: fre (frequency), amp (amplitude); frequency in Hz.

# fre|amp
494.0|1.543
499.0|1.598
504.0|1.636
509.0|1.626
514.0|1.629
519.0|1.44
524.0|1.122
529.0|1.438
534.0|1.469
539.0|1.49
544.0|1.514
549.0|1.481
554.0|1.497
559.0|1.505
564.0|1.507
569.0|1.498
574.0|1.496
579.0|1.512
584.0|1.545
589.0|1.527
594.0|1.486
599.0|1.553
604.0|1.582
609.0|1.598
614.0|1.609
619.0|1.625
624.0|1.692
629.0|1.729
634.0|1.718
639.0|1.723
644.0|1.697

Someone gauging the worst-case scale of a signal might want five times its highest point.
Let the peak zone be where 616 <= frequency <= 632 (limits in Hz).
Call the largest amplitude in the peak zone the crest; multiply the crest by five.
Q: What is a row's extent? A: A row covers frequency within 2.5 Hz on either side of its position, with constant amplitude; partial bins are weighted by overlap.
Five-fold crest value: 8.6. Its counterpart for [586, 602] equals 7.8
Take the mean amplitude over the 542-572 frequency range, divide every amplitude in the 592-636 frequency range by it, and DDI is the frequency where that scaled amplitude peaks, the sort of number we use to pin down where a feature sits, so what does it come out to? 629.0 Hz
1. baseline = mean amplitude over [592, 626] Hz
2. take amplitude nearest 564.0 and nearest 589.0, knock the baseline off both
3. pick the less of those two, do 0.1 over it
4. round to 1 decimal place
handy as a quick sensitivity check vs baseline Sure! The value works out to -1.2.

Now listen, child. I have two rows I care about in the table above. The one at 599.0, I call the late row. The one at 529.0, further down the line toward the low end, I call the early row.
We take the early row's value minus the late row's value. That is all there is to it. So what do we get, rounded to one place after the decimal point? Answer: -0.1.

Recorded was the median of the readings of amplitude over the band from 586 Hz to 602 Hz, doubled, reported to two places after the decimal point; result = 3.05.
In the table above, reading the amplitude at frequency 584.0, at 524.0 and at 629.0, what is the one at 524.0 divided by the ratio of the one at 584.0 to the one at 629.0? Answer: 1.26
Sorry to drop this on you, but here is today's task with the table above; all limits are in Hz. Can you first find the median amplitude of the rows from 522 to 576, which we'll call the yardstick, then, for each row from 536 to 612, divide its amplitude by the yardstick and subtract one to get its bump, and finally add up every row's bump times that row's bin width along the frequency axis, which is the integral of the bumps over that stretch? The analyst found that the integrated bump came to 1.2 Hz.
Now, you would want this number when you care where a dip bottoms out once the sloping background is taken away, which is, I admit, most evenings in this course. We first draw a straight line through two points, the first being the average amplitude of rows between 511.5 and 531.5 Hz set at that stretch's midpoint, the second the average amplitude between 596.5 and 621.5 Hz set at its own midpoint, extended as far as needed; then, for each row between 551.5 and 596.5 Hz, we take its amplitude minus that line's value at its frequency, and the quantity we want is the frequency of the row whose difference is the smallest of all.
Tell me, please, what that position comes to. 594.0 Hz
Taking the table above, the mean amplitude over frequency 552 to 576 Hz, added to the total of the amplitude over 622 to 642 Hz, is 8.4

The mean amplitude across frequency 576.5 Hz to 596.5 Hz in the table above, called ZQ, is 1.52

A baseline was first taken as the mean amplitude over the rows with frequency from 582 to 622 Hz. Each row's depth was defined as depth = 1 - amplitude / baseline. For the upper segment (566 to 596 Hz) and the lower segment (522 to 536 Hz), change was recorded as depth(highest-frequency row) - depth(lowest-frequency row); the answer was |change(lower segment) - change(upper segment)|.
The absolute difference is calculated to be 0.23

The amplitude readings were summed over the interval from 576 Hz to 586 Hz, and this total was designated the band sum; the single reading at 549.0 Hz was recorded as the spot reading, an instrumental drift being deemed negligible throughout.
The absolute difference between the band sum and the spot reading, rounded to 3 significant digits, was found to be 1.58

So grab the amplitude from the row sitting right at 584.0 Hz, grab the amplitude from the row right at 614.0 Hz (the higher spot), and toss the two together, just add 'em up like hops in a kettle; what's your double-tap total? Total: 3.15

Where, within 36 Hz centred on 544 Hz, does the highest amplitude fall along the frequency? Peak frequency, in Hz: 544.0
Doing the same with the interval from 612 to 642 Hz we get 629.0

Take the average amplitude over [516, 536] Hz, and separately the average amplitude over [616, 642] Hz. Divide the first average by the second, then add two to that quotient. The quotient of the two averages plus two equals 2.81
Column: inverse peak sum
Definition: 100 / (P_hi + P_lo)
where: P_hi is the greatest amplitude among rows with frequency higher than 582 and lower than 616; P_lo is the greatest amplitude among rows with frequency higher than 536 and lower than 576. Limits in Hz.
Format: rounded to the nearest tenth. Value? 32.0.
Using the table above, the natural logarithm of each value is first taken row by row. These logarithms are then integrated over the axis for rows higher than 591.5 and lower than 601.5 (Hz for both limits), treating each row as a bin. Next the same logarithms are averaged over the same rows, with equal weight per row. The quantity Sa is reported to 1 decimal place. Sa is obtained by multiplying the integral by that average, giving 1.7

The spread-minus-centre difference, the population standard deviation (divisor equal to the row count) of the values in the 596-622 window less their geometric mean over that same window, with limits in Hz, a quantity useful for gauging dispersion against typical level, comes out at -1.57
